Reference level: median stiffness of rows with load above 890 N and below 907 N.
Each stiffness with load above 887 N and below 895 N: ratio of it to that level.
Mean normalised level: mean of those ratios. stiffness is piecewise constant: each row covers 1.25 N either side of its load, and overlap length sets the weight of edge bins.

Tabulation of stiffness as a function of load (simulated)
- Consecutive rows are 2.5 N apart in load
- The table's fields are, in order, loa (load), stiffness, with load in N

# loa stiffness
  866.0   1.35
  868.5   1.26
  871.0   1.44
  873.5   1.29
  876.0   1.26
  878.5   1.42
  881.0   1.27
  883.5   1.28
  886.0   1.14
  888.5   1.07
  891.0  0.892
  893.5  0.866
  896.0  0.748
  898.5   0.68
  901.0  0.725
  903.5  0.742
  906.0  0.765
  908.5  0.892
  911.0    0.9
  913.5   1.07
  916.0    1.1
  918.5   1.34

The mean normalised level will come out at 1.26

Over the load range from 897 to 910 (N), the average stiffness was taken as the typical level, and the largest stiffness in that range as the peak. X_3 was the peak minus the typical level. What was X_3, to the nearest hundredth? 0.13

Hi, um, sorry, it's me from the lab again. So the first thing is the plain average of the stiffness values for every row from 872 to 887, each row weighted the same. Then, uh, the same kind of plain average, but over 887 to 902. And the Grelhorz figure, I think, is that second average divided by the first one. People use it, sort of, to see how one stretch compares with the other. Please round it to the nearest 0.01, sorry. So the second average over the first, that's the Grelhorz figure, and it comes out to 0.65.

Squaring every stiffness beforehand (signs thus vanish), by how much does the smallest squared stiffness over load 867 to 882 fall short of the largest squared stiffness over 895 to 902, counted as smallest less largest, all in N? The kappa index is 1.0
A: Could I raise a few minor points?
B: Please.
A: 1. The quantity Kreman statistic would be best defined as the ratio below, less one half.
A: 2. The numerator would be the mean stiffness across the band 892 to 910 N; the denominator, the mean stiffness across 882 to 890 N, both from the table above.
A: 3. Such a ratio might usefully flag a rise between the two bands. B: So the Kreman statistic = 0.17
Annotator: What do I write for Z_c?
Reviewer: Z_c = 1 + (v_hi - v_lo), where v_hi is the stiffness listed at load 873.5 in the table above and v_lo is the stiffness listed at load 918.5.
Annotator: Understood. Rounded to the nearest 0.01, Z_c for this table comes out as 0.95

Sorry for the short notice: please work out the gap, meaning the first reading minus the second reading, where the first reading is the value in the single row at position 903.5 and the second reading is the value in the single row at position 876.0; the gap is -0.52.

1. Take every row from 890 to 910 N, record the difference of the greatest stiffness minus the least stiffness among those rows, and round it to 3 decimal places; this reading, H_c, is 0.212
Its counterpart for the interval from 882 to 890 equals 0.210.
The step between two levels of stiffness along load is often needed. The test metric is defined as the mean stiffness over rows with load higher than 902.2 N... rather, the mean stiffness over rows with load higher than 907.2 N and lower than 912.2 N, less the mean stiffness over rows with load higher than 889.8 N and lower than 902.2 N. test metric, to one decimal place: 0.1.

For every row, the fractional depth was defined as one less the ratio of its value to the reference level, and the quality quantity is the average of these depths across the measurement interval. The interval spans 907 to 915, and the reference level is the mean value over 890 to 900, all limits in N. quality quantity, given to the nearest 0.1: -0.2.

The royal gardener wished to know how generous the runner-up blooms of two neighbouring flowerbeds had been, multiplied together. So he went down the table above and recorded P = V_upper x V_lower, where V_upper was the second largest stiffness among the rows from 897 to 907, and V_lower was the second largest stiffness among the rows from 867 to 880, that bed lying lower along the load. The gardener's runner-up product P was 1.05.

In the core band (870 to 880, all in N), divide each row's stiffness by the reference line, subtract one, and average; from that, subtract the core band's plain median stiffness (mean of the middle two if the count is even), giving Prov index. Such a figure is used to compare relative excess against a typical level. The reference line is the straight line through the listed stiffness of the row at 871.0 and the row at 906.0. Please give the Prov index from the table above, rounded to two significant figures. -1.4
